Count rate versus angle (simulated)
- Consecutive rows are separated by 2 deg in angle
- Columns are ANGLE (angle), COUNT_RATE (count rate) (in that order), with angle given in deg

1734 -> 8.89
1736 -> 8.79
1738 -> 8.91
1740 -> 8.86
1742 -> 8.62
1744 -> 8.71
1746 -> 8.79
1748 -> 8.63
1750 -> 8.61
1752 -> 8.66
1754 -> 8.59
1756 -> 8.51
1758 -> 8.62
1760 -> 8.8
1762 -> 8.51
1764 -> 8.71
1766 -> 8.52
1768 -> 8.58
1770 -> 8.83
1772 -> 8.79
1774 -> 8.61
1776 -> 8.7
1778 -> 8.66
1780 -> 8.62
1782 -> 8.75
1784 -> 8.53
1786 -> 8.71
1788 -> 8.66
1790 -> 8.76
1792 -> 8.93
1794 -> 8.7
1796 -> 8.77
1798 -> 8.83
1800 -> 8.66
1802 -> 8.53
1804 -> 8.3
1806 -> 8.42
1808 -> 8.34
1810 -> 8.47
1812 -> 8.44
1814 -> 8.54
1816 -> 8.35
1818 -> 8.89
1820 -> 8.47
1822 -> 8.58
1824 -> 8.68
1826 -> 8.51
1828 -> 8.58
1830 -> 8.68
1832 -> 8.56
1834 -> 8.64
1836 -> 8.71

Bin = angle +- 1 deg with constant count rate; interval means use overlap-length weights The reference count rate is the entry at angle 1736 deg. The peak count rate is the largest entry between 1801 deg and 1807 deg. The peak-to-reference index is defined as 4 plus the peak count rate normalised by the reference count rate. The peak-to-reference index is 4.97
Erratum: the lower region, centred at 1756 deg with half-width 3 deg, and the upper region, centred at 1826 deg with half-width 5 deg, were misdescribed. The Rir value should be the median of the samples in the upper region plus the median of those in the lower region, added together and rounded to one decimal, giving 17.2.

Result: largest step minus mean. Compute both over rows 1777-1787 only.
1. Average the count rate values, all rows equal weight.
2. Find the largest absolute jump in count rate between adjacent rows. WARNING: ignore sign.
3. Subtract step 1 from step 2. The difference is -8.43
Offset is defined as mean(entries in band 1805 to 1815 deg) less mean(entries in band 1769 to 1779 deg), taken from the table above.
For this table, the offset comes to -0.28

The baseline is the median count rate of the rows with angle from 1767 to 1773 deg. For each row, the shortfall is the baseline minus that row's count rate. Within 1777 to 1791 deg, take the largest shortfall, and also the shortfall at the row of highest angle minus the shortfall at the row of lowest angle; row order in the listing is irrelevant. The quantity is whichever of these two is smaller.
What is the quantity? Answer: -0.10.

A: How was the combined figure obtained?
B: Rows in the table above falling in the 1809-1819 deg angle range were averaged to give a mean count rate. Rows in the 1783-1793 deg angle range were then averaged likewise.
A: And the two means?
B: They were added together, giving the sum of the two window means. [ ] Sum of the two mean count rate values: 17.3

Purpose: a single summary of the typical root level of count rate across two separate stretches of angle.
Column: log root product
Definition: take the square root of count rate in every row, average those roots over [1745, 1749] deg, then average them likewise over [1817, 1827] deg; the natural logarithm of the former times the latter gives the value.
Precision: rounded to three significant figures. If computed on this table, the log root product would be 2.16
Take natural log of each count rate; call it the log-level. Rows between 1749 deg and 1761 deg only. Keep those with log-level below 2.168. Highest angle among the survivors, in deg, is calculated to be 1758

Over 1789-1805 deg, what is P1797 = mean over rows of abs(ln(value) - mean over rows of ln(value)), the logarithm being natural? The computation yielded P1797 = 0.0164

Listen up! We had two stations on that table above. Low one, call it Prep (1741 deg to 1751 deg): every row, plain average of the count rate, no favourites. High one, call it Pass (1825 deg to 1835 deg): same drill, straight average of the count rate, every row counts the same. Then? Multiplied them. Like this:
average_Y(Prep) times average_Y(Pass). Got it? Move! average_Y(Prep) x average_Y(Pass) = 74.5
